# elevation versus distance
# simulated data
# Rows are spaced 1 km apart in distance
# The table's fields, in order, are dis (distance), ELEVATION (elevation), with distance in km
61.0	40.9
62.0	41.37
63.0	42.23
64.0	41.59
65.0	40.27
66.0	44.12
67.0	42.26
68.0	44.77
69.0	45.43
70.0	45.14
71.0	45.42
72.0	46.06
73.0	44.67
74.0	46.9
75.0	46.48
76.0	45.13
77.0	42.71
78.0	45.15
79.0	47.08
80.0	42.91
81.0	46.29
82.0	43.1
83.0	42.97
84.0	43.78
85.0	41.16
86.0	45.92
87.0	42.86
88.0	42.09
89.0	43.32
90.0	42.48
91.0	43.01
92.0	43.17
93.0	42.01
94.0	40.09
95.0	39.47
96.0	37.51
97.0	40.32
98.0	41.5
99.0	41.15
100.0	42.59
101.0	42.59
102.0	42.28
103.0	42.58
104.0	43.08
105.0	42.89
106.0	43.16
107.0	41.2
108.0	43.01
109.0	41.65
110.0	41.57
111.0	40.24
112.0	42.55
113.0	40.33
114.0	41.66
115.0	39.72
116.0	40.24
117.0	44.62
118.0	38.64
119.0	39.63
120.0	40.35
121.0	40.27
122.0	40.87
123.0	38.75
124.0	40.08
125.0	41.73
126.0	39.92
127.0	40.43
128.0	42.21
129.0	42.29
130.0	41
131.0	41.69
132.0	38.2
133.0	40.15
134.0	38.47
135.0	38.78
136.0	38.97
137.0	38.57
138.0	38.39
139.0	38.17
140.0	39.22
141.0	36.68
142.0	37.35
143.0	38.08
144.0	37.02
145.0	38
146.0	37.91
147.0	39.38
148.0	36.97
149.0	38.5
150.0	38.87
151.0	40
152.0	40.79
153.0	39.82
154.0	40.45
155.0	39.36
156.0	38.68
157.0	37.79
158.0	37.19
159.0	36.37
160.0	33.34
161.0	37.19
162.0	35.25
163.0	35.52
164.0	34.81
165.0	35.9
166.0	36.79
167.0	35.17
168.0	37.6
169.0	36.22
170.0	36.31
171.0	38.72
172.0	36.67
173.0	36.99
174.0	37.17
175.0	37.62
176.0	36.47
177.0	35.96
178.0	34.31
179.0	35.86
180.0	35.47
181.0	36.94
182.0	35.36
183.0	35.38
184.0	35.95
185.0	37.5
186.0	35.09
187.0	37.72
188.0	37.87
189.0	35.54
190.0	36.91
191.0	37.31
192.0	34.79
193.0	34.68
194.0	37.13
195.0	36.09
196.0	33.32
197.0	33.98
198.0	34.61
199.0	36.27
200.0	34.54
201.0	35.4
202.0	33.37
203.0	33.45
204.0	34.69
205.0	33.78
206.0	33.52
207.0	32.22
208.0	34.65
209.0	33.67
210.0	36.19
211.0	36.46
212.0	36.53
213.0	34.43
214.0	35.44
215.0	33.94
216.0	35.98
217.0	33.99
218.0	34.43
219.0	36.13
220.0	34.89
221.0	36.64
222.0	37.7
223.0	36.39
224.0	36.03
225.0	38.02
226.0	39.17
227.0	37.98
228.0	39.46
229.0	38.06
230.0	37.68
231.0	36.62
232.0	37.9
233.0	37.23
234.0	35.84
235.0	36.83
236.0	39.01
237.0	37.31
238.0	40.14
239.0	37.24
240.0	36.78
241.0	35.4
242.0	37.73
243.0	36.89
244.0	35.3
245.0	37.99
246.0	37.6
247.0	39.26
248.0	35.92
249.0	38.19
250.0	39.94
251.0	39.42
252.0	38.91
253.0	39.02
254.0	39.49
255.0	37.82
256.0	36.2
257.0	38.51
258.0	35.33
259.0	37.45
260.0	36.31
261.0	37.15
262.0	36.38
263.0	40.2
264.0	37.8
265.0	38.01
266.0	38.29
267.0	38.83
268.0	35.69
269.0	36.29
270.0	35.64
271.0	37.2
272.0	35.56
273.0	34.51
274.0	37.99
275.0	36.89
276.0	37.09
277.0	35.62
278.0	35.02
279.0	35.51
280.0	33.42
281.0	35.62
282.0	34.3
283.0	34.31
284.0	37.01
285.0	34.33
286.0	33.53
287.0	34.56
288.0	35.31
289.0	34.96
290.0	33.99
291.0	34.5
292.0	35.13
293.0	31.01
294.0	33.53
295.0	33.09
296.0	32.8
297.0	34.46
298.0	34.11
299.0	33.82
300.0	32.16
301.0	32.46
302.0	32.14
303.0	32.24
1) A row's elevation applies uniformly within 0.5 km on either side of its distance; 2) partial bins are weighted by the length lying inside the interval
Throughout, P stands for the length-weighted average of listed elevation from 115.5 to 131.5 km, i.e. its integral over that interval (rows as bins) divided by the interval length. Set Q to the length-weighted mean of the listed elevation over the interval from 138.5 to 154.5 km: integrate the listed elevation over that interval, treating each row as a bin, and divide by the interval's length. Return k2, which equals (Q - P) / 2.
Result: -1.1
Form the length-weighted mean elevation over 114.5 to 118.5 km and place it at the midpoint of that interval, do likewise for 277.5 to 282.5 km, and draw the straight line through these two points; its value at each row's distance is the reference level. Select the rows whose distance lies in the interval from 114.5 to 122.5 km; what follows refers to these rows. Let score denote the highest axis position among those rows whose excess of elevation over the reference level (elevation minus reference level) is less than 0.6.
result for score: 122.0 km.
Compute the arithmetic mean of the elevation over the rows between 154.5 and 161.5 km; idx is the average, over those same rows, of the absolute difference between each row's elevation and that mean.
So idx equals 1.30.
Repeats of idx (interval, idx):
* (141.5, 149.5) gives 0.59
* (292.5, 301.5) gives 0.84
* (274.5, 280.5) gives 0.94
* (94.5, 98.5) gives 1.21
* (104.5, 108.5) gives 0.68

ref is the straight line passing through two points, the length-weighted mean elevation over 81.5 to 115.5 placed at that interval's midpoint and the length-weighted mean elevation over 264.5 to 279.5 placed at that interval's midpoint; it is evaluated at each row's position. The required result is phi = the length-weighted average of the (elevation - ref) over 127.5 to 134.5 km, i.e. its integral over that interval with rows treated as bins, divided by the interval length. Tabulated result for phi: -0.4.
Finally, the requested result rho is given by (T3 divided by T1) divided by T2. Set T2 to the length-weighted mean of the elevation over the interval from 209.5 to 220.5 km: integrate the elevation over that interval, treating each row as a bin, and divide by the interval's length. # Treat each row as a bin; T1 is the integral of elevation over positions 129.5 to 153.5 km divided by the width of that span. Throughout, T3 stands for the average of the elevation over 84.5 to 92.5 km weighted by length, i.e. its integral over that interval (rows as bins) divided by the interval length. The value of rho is 0.031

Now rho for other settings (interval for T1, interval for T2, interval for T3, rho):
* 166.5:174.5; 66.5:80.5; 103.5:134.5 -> 0.025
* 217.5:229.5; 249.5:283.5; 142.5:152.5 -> 0.028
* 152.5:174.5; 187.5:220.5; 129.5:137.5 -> 0.030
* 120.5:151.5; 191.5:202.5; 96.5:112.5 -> 0.031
